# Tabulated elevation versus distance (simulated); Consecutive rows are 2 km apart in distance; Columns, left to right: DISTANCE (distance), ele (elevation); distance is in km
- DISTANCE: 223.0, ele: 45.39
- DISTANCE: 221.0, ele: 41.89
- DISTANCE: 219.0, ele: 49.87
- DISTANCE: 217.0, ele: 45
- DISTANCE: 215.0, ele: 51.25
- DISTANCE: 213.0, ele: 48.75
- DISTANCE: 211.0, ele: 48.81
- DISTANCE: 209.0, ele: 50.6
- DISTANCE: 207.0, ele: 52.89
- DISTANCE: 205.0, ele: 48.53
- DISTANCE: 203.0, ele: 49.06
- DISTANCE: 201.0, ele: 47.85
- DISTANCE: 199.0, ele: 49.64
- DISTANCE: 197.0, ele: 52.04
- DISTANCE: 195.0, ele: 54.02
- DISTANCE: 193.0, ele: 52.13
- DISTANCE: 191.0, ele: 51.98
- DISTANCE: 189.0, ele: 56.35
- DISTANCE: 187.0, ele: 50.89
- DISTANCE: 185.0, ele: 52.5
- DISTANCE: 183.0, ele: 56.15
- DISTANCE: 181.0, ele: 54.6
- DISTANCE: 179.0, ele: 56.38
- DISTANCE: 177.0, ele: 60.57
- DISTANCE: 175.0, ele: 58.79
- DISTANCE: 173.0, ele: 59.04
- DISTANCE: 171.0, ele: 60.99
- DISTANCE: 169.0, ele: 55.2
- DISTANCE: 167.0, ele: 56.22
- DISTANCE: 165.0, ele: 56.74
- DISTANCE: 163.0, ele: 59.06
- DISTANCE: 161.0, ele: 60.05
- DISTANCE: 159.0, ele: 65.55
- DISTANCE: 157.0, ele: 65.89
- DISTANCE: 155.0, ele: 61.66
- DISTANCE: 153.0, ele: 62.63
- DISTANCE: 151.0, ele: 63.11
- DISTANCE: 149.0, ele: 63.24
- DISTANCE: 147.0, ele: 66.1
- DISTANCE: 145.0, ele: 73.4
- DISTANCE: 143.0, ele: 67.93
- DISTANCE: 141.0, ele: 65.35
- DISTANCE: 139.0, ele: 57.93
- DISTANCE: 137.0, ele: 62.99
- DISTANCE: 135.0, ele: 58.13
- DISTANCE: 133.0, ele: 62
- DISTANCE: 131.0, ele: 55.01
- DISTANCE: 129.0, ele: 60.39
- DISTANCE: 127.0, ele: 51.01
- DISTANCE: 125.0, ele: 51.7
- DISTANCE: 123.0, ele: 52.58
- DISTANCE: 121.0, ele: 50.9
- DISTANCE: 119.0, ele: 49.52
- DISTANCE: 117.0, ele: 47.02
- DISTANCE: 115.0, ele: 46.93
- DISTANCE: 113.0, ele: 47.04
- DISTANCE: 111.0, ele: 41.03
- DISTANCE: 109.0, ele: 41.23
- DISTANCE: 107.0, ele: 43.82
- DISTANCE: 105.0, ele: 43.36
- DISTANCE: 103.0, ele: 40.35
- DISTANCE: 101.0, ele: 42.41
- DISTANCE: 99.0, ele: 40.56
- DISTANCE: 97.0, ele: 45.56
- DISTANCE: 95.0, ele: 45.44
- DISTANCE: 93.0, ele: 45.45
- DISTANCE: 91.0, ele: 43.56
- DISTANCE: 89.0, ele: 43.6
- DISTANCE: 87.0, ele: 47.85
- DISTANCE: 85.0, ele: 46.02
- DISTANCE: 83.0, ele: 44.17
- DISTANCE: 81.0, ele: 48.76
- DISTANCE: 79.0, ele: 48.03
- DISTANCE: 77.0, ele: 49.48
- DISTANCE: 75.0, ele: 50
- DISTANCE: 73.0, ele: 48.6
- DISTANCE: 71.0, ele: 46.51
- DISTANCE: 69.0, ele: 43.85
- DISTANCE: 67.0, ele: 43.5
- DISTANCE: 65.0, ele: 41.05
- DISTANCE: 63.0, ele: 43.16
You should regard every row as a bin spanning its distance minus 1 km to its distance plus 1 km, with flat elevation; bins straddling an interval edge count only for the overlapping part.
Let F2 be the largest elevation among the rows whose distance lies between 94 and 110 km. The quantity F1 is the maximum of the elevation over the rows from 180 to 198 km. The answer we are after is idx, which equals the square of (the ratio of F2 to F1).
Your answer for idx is 0.7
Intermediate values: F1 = 56.35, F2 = 45.56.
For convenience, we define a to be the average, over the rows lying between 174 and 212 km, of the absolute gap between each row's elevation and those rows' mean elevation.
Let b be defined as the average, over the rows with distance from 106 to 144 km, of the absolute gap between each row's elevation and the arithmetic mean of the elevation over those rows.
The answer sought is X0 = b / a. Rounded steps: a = 2.9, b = 6.7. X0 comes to 2.34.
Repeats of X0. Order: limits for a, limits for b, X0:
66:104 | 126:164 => 1.59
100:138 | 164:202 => 0.50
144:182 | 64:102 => 0.64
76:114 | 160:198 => 1.11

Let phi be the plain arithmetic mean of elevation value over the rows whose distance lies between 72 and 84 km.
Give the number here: 48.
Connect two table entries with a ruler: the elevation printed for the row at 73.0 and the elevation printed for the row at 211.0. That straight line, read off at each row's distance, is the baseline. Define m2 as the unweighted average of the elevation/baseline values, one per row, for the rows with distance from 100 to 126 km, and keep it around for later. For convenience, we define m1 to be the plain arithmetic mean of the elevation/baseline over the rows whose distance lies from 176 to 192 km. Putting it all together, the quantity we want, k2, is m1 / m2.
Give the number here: 1.19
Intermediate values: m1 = 1.13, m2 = 0.95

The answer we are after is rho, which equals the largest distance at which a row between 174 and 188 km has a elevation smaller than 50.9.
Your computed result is 187.0 km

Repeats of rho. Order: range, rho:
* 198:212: 211.0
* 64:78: 77.0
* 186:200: 199.0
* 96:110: 109.0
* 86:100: 99.0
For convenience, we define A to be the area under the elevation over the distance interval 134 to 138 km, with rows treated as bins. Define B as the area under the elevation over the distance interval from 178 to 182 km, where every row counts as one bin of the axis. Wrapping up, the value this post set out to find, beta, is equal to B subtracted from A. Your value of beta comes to 20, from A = 242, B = 222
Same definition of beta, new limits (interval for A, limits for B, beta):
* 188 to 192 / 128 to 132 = -14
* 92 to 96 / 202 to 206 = -13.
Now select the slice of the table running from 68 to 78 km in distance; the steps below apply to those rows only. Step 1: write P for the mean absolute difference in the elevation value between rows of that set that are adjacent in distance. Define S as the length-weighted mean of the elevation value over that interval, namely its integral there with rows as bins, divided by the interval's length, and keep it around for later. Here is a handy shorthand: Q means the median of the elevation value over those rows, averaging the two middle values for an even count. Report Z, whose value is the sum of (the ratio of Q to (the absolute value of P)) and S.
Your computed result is 77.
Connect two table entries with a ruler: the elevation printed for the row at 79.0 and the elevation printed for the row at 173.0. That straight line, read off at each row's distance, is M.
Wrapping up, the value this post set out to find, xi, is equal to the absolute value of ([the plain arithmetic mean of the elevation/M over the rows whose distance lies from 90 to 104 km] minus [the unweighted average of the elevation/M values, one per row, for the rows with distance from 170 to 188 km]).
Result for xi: 0.08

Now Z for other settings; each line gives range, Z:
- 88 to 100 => 76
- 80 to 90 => 61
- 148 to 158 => 107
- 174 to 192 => 74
